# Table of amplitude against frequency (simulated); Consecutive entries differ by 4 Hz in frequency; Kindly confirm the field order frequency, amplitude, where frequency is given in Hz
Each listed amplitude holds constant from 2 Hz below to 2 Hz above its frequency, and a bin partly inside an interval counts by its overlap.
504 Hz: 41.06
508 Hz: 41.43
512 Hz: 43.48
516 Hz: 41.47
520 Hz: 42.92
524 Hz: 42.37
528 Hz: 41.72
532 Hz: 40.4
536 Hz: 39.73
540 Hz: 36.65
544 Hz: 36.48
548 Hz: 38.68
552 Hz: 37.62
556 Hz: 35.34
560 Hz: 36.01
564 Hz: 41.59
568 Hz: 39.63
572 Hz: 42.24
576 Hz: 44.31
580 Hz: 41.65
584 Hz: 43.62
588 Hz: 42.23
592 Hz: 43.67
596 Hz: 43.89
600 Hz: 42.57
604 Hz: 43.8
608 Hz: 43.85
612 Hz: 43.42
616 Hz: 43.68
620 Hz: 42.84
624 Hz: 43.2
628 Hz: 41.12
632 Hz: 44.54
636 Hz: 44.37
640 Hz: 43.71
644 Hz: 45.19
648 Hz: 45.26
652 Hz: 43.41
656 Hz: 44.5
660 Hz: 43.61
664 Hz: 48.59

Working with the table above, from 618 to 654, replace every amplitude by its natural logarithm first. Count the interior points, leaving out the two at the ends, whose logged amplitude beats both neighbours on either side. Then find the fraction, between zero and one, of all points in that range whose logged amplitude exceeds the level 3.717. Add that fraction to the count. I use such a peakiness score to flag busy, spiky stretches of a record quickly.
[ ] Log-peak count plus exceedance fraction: 3.9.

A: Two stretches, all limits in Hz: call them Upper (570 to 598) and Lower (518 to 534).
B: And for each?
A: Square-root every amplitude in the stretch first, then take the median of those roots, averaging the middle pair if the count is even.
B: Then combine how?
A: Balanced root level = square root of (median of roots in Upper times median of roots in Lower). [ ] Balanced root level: 6.54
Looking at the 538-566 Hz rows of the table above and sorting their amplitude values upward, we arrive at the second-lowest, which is 36.01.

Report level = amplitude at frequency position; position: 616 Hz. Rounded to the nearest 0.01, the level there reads 43.68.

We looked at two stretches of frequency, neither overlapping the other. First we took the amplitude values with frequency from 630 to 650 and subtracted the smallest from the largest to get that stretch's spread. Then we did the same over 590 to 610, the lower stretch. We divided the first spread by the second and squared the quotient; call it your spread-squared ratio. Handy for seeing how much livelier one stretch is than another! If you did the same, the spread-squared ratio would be 1.4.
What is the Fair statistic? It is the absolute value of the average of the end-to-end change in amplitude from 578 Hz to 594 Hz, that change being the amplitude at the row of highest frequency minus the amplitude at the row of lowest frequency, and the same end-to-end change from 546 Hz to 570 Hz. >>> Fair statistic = 1.5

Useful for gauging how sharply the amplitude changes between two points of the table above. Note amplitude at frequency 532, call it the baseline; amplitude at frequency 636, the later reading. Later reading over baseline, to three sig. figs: 1.10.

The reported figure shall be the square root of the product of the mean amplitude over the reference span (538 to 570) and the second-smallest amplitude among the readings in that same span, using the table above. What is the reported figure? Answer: 36.9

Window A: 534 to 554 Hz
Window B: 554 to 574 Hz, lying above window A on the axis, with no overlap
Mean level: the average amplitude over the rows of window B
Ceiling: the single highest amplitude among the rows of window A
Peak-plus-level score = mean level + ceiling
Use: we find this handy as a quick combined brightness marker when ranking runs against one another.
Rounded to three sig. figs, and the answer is 78.7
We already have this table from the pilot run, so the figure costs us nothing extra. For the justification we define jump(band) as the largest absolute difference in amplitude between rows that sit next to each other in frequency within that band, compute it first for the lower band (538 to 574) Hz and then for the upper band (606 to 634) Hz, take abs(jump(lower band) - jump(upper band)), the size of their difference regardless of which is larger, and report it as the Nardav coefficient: 2.2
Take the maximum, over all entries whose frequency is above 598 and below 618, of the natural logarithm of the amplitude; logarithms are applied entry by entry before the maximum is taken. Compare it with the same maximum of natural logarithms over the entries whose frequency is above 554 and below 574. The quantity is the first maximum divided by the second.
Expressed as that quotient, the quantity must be 1.01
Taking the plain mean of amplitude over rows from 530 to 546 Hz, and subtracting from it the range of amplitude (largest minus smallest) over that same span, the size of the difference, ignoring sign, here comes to 34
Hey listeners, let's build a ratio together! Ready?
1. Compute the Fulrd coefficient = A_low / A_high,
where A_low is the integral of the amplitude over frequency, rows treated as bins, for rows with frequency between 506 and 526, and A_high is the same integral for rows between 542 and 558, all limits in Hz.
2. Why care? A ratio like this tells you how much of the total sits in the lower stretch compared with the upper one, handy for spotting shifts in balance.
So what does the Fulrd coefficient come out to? 1.4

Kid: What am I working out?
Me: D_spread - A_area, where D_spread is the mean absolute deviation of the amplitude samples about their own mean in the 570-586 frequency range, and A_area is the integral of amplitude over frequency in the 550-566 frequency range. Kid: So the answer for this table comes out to -601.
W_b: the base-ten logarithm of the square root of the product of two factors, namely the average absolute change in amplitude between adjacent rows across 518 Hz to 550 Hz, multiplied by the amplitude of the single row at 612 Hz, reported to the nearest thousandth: 0.865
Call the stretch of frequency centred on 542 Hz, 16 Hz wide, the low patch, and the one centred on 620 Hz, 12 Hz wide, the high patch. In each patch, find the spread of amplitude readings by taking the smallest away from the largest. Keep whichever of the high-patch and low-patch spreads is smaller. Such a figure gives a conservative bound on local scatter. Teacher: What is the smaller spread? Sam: 0.84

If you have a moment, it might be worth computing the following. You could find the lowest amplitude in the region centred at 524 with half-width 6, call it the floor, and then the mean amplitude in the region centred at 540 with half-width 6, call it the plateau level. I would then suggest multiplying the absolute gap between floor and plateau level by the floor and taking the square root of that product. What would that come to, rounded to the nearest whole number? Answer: 13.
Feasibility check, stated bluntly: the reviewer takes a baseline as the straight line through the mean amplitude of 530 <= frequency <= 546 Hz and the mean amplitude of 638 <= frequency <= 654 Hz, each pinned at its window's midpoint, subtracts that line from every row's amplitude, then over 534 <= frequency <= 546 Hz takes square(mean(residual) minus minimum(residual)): 1.9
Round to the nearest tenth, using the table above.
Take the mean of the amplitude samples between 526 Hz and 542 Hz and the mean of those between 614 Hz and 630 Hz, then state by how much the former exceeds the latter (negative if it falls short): -3.1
